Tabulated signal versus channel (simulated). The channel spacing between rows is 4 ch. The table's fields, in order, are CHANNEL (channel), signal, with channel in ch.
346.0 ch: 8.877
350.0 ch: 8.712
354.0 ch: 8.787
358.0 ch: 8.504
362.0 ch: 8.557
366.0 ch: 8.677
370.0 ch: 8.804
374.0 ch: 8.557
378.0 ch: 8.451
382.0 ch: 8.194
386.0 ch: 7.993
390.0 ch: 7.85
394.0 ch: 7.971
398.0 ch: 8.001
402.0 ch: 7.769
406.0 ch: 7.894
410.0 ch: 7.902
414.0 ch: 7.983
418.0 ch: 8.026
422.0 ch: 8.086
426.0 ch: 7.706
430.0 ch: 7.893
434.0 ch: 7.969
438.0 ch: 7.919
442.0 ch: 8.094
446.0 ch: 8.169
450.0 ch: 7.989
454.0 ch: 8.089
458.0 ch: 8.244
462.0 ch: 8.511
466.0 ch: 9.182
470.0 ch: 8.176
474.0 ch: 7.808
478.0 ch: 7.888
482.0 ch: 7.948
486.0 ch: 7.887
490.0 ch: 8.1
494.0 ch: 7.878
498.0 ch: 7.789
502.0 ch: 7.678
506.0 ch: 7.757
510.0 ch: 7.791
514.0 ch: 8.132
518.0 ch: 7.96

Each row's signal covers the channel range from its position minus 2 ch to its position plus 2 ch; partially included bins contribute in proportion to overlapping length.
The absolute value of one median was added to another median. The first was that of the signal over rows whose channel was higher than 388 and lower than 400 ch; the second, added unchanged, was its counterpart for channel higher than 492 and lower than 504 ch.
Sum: 15.8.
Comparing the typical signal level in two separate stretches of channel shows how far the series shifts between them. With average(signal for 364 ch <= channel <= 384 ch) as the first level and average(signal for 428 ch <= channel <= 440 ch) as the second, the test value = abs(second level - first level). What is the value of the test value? 0.61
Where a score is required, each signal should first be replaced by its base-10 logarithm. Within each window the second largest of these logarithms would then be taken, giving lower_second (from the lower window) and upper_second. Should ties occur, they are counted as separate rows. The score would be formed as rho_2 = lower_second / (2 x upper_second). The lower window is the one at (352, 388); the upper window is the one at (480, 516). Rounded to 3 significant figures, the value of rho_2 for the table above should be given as 0.519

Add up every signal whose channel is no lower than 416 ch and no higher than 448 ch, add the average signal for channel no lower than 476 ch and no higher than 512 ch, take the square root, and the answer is 8.5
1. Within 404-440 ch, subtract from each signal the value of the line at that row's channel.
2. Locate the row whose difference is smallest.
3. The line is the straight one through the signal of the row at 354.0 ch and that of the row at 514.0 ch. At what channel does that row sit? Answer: 426.0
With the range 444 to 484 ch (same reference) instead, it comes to 474.0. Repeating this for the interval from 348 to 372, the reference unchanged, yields 358.0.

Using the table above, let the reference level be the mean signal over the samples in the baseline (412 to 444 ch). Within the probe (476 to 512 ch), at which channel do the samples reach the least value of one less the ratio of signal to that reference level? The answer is 490.0 ch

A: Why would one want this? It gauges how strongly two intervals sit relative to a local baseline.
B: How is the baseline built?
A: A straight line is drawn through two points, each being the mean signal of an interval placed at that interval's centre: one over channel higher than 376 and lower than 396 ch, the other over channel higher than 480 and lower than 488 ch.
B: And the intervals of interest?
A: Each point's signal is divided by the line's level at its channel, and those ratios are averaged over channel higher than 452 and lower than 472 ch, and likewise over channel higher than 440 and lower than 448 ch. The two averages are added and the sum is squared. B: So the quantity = 4.3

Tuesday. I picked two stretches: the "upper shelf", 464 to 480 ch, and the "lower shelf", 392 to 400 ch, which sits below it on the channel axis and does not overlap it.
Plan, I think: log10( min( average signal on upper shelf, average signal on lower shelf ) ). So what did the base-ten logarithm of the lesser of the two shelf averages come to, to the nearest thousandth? 0.902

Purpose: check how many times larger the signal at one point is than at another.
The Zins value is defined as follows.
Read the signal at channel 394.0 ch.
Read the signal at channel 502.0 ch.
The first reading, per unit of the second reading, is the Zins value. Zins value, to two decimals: 1.04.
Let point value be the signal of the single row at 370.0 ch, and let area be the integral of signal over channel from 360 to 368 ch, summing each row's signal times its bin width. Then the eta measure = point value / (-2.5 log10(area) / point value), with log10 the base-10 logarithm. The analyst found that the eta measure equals -16.9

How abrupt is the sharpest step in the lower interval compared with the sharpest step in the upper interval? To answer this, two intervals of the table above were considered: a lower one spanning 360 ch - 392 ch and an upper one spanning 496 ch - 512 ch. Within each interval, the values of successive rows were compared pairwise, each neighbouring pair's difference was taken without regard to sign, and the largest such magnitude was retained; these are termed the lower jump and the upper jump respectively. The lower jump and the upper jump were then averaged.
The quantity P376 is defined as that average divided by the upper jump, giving 1.7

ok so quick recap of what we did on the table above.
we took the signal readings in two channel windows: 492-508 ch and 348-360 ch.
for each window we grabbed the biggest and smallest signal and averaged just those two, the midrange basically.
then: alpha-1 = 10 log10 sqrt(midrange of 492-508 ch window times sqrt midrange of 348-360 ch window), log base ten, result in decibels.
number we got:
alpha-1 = 6.80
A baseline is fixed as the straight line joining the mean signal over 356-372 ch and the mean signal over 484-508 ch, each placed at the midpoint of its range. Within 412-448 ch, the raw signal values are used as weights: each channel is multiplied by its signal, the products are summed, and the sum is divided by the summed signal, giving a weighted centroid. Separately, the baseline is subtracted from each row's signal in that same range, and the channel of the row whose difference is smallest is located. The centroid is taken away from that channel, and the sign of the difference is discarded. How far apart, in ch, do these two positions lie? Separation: 4.0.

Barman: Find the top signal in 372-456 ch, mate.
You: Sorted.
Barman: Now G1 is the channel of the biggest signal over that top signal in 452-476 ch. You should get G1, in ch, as 466.0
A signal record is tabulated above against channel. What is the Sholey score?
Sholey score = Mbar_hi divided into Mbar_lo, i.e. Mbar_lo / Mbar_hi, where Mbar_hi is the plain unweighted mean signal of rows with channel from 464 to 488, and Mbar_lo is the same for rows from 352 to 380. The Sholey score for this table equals 1.06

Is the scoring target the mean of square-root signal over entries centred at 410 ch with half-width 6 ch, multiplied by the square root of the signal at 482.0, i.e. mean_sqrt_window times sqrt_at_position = 7.94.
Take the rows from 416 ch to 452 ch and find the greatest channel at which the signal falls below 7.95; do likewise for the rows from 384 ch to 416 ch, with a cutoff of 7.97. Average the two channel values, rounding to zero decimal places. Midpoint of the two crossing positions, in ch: 424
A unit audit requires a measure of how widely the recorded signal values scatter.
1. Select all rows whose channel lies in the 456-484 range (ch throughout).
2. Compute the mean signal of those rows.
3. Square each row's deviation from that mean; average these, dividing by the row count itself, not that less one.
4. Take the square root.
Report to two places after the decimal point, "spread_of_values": 0.44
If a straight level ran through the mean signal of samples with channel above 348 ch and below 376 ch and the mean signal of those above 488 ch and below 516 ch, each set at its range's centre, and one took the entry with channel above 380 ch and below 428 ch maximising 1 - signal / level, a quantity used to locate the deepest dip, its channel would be 402.0 ch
